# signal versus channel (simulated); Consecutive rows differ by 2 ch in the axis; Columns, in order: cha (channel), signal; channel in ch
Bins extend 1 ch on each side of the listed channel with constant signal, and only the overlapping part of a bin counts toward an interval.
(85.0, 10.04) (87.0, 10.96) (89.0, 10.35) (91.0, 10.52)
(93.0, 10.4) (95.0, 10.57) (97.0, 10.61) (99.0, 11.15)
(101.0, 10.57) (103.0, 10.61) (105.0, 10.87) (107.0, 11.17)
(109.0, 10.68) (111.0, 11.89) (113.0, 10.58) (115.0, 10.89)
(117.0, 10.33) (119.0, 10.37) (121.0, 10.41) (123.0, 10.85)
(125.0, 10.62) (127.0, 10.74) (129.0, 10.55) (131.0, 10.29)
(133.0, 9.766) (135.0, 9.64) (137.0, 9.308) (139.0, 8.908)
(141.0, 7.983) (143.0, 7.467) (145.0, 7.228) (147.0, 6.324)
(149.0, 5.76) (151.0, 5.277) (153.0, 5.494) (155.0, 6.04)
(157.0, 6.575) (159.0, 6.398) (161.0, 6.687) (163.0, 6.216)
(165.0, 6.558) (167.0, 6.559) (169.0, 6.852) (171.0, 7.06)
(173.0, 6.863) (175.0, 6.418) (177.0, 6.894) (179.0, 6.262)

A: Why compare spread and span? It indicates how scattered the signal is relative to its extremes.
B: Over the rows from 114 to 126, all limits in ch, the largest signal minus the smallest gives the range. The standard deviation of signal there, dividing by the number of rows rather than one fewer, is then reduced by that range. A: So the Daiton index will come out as -0.3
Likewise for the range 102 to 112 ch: -0.8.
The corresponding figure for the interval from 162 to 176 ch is -0.6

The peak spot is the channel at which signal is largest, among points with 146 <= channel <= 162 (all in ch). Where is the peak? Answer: 161.0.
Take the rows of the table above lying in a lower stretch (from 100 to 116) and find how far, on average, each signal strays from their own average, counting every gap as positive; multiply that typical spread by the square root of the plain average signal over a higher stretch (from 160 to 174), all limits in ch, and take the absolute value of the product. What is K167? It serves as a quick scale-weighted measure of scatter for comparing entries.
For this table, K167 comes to 0.80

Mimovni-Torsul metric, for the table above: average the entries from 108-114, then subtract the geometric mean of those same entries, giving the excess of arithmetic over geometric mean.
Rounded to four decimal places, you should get 0.0157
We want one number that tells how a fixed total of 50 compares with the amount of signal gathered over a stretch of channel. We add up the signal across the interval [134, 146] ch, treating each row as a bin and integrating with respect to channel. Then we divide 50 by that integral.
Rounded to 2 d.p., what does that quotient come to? 0.49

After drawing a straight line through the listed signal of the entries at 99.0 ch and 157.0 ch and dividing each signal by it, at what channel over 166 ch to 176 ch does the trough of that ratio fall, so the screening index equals 167.0 ch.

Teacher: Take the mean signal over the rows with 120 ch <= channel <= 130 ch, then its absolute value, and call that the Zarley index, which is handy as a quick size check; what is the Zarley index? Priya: 10.6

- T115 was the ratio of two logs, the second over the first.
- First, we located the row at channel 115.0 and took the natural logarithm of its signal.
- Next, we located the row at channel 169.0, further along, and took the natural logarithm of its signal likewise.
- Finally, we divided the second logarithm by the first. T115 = 0.81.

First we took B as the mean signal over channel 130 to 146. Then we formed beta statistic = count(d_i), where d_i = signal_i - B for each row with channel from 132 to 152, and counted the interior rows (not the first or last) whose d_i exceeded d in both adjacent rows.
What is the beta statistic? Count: 0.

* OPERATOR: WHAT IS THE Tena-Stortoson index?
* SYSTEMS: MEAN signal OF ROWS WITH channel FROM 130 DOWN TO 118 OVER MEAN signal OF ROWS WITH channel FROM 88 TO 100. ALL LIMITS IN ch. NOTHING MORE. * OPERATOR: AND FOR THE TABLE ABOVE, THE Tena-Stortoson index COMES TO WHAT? 1.00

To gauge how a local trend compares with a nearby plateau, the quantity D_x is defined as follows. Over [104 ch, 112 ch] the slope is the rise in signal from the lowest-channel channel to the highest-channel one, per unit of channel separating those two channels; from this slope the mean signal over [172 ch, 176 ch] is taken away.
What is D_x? -6.5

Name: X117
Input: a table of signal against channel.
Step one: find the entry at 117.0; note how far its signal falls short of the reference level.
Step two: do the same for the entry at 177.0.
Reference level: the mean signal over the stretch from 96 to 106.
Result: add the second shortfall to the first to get 4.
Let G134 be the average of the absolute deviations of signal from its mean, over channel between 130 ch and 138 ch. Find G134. 0.28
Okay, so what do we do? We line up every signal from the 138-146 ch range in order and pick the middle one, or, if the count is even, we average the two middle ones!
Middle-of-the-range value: 7.7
